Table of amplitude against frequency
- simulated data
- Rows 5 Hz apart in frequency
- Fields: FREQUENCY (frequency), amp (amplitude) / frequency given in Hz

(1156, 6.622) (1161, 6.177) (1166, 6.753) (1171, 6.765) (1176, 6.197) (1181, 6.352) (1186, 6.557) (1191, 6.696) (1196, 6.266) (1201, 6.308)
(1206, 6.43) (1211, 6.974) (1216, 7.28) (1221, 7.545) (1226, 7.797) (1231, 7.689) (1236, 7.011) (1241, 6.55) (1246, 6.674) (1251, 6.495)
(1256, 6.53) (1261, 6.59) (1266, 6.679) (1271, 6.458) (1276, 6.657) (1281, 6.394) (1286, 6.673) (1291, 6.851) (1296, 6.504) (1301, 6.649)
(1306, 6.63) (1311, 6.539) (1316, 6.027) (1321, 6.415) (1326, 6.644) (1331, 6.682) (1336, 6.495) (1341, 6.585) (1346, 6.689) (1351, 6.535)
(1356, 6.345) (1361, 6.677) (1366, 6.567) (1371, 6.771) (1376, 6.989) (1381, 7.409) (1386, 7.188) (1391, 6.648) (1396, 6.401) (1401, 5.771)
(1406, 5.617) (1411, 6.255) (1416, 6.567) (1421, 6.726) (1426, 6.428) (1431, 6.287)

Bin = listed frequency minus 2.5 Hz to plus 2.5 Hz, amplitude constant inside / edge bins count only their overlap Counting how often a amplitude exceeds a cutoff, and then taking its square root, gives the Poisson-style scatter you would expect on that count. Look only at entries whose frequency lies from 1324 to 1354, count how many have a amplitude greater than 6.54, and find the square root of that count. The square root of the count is 2.0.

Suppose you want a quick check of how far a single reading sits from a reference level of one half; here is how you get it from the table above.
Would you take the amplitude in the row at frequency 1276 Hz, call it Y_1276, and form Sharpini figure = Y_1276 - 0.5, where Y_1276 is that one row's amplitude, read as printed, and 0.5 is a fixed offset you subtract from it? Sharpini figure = 6.16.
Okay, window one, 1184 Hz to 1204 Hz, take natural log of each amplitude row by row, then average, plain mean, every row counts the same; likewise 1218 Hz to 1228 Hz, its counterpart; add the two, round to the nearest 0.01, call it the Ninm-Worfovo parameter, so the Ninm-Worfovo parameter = 3.90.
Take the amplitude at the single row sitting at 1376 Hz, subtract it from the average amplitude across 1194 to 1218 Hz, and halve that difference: -0.17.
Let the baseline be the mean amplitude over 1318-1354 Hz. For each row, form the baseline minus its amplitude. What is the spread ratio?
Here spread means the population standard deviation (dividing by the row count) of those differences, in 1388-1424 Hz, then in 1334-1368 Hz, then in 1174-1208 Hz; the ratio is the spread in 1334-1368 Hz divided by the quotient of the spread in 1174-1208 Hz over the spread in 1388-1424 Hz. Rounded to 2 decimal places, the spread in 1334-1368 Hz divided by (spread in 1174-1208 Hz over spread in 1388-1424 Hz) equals 0.27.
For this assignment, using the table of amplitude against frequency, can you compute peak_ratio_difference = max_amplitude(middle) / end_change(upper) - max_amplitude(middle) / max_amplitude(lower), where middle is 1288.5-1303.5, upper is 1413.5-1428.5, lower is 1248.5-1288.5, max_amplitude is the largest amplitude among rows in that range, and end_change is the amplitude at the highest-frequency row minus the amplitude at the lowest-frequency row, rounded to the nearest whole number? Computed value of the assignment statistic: -50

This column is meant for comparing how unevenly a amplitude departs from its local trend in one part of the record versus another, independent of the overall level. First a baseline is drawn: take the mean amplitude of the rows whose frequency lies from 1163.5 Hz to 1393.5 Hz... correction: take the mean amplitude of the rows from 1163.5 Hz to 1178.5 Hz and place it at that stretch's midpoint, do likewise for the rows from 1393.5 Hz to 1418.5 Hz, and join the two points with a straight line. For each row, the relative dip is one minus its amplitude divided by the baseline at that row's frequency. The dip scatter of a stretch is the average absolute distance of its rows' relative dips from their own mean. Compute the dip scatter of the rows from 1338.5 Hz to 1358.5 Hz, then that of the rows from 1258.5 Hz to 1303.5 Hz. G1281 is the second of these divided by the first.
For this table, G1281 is 1.2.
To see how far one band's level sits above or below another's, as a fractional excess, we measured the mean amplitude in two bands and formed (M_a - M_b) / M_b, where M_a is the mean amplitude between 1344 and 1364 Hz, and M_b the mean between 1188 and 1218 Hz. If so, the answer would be -0.01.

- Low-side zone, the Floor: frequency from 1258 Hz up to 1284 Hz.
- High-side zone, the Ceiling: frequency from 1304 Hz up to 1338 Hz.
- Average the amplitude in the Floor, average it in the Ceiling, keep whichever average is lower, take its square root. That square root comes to 2.55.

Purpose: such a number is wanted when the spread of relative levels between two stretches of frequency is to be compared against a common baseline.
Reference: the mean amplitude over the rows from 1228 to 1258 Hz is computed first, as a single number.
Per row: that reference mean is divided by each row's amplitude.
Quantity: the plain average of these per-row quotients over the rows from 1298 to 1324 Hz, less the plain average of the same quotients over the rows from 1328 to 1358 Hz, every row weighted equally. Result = 0.018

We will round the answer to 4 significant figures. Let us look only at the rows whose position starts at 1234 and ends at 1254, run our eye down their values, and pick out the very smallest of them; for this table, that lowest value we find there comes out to 6.495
